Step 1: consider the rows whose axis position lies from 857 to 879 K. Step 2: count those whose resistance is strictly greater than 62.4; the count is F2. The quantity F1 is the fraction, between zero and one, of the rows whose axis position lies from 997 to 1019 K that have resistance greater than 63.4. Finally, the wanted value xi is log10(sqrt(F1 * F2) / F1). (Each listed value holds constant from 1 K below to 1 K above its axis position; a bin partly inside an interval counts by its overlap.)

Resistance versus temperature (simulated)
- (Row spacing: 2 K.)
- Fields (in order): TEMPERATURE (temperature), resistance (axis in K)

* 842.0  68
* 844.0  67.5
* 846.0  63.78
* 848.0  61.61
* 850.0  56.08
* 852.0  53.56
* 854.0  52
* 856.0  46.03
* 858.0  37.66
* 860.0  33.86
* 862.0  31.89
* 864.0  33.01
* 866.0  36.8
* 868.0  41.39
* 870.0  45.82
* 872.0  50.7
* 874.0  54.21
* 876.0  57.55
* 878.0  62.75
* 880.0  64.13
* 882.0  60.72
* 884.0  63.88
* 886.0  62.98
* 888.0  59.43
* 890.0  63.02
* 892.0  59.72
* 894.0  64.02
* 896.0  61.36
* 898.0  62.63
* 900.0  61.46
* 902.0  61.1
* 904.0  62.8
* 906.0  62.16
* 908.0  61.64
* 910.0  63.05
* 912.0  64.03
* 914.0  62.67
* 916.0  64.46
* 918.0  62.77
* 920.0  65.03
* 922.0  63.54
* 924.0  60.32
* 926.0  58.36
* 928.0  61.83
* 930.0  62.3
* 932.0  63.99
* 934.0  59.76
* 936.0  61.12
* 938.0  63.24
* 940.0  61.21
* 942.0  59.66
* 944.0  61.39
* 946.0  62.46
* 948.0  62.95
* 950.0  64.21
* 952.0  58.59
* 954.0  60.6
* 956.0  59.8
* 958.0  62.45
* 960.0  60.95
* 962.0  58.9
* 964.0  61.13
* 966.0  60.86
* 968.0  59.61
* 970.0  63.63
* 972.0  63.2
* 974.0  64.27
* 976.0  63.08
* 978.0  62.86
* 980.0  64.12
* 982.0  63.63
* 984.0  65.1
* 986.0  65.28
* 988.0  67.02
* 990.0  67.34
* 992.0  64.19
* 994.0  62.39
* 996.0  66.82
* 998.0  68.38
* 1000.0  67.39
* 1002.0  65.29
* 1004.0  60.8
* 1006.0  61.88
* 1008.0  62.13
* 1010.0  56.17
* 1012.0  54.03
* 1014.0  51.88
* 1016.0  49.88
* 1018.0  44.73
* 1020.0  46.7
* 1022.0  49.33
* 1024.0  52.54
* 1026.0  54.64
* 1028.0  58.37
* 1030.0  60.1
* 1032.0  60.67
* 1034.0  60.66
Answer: 0.28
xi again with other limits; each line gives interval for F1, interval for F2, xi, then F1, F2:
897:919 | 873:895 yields 0.76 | 0.18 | 6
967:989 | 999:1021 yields 0.25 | 0.64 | 2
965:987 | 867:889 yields 0.43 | 0.55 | 4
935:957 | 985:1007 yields 0.97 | 0.09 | 8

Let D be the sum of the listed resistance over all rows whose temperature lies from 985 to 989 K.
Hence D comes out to 132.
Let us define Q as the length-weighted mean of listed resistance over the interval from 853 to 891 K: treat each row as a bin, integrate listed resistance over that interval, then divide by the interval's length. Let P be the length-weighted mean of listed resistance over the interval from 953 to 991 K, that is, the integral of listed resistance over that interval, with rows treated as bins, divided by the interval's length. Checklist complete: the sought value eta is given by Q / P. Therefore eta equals 0.80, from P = 62.8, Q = 50.4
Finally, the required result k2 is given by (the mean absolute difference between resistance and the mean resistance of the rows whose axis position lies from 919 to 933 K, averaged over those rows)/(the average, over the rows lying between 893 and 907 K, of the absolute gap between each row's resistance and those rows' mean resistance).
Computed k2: 2.2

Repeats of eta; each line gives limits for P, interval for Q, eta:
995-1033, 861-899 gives 0.95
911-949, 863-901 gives 0.90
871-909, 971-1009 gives 1.06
